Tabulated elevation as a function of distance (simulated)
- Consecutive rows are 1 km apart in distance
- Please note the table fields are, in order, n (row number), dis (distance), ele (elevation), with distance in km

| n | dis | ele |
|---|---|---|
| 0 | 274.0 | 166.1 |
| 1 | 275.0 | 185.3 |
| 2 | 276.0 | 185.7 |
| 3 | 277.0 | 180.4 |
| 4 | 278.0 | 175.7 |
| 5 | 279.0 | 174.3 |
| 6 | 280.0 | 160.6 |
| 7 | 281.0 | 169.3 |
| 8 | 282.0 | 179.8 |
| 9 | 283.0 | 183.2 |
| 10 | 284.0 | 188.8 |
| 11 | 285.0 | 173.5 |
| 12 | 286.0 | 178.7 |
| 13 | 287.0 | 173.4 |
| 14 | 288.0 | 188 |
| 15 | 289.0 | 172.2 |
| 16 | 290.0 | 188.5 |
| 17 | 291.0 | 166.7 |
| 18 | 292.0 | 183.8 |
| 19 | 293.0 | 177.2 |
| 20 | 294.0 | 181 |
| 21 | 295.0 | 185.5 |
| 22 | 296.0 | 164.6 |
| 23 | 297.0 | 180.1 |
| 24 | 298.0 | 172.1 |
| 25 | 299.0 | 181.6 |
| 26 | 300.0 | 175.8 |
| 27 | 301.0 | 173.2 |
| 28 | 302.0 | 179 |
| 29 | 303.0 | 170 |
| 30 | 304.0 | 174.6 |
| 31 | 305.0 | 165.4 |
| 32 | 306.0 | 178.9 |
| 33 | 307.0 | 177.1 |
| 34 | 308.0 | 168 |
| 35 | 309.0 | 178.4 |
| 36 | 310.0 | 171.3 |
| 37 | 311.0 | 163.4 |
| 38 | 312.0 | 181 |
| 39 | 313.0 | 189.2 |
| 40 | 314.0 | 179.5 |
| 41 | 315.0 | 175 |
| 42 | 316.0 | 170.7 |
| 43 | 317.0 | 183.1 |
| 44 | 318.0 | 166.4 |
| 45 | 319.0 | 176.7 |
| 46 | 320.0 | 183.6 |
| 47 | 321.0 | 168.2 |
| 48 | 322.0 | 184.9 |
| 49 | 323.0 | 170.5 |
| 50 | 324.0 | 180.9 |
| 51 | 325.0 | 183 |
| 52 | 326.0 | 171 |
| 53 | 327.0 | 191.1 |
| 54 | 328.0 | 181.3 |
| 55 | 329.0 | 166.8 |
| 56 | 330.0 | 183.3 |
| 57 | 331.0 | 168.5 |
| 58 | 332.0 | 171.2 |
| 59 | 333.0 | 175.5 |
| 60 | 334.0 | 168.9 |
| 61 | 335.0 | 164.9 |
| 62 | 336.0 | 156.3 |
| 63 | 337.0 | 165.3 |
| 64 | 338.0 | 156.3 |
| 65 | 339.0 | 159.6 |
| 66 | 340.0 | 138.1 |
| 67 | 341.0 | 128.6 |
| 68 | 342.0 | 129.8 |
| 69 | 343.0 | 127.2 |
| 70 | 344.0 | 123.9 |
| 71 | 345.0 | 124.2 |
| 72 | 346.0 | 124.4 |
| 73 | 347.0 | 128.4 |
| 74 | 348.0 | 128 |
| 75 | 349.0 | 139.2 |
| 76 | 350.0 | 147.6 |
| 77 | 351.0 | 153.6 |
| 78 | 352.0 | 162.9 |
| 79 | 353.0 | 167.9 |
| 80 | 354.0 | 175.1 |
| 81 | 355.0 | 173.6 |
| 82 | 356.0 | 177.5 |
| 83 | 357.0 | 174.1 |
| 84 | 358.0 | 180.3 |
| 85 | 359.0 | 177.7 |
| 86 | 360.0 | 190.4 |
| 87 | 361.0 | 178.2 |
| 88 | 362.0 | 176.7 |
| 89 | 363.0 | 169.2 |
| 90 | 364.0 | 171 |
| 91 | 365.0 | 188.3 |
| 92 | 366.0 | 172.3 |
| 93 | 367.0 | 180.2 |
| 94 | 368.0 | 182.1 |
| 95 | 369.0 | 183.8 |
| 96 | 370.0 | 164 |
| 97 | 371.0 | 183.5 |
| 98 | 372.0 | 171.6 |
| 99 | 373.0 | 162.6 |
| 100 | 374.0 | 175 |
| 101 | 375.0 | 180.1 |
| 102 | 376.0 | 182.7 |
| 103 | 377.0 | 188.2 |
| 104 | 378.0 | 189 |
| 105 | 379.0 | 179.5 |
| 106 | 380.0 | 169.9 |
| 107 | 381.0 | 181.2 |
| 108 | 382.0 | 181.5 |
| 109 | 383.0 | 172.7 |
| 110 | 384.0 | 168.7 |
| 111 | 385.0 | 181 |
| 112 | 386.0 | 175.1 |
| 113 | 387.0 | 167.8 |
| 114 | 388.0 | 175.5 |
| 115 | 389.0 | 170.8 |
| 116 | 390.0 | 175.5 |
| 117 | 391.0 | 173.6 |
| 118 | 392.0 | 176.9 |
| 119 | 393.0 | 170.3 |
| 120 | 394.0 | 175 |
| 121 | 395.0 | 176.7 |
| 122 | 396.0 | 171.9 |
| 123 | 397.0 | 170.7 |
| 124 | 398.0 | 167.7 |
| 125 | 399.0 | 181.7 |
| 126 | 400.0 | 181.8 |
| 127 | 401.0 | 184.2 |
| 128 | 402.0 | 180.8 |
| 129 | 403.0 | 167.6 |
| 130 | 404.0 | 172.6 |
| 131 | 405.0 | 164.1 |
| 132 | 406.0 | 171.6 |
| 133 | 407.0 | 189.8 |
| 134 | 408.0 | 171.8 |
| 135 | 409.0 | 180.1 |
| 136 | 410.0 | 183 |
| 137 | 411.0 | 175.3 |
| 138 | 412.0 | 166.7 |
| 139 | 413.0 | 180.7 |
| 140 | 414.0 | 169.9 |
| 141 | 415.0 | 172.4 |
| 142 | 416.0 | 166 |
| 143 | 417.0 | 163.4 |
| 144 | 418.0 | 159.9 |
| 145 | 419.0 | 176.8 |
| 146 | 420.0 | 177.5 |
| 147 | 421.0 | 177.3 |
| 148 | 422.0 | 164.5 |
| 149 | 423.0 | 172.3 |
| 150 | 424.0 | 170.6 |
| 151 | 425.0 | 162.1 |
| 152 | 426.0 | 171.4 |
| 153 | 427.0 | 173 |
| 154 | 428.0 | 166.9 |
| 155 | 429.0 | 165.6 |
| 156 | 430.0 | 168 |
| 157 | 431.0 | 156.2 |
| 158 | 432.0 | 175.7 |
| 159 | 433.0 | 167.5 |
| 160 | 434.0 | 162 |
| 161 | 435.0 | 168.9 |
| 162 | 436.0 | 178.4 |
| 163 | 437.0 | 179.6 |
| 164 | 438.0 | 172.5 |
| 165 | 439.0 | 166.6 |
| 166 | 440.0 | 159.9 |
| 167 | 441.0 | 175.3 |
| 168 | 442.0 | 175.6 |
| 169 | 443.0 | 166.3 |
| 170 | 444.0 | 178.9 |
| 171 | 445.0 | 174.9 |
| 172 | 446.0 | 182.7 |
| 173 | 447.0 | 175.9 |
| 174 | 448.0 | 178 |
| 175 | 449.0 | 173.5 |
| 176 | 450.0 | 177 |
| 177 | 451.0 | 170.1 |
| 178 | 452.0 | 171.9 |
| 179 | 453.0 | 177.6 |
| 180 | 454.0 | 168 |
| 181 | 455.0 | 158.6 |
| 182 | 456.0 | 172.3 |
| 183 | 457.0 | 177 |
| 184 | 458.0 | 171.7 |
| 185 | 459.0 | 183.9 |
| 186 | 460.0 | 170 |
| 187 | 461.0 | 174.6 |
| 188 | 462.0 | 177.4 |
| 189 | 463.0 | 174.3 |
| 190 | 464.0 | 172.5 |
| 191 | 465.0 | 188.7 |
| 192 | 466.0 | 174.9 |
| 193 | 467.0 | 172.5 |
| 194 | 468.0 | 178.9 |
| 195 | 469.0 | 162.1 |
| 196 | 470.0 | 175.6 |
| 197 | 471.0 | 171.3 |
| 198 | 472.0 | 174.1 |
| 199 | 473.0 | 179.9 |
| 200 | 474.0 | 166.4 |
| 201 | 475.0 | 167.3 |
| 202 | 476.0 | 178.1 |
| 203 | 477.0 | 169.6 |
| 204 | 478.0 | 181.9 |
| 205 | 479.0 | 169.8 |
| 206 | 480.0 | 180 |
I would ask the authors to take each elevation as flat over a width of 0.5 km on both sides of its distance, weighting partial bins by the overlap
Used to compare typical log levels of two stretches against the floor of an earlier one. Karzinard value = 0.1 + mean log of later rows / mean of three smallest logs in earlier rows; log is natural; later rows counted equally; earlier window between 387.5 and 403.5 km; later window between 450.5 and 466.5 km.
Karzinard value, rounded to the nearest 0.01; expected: 1.11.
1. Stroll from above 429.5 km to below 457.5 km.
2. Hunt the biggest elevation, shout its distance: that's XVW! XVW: 446.0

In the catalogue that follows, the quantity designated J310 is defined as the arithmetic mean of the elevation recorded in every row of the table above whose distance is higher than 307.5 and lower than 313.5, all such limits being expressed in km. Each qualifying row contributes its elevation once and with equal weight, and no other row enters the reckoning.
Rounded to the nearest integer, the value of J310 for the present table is 175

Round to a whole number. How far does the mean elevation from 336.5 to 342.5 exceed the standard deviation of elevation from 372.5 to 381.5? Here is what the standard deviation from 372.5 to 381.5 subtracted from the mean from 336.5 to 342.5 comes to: 138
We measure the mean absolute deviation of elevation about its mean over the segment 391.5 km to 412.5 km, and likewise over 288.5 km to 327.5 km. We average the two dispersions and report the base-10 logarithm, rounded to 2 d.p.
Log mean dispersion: 0.76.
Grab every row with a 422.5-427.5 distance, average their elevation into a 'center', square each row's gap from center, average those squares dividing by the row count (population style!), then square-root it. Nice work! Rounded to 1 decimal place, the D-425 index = 4.0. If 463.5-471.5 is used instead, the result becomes 7.0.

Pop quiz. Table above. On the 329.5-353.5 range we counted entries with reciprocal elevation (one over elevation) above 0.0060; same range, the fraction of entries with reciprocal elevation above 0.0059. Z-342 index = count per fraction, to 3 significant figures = 20.6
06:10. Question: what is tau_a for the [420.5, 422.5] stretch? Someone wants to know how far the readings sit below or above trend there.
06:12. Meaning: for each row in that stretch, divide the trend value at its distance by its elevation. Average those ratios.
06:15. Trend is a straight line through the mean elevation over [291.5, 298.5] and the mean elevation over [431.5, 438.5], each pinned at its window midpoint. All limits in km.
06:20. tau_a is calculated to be 1.012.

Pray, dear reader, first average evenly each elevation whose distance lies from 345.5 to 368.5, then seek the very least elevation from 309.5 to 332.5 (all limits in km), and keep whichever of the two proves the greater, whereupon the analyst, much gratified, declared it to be 166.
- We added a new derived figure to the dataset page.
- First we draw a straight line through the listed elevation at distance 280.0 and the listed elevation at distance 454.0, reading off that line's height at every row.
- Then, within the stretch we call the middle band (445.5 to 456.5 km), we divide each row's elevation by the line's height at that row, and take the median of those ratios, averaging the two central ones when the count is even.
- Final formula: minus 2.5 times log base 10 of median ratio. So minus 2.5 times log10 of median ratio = -0.036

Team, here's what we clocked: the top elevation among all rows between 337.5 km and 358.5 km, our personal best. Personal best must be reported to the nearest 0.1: 180.3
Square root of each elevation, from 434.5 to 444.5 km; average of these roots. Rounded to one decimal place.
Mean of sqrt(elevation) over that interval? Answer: 13.1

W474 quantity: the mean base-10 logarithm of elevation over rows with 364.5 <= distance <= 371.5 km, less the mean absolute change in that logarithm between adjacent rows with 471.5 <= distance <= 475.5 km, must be 2.24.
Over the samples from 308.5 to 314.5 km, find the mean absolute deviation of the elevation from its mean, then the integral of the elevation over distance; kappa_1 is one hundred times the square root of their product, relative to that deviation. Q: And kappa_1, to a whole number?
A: 1277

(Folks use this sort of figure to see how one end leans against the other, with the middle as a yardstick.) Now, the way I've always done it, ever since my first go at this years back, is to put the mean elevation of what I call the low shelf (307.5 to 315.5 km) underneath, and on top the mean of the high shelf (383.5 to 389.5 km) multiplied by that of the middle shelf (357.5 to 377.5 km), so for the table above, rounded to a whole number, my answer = 175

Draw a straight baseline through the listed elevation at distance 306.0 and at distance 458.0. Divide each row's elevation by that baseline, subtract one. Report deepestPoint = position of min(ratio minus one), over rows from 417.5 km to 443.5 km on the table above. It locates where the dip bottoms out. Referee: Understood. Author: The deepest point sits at 431.0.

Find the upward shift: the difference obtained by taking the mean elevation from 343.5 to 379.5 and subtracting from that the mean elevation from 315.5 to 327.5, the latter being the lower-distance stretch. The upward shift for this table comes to -10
